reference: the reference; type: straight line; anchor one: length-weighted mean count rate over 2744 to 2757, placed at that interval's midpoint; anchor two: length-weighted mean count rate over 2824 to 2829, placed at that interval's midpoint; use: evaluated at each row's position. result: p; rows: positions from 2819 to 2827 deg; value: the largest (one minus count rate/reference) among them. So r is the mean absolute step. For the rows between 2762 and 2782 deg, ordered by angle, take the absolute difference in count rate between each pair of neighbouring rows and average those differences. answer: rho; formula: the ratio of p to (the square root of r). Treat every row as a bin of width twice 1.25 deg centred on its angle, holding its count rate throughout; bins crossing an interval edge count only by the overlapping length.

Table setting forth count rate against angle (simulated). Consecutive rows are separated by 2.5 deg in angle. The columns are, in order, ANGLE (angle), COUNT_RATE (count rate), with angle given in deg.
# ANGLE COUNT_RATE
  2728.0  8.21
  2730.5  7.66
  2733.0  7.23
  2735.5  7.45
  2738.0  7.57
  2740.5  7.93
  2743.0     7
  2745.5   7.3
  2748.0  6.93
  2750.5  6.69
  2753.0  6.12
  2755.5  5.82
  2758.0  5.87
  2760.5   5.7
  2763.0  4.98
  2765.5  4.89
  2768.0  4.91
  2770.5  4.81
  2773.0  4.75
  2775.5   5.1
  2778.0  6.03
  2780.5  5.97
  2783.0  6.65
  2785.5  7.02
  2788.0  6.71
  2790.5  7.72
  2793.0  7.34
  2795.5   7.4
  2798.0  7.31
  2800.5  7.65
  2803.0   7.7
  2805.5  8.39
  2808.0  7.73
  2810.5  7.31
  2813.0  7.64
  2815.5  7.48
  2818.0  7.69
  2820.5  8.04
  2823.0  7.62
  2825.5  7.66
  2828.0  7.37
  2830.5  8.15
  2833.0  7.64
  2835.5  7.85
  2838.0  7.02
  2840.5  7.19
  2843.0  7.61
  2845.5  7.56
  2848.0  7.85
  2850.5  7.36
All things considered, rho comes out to -0.04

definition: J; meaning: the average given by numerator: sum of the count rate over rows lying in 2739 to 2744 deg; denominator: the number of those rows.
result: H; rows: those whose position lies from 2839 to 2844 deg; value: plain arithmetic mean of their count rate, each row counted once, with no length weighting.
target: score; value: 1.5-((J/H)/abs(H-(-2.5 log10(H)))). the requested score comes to 1.395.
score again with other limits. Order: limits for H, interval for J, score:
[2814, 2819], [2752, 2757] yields 1.420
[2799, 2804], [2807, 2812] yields 1.401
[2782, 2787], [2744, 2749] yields 1.383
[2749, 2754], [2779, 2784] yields 1.383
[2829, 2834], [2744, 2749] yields 1.411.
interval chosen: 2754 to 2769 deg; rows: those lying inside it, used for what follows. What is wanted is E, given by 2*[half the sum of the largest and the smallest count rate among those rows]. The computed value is 10.8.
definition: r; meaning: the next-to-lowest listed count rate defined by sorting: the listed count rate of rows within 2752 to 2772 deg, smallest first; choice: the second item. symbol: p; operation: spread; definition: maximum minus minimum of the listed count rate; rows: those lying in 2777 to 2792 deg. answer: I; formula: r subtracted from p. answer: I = -3.1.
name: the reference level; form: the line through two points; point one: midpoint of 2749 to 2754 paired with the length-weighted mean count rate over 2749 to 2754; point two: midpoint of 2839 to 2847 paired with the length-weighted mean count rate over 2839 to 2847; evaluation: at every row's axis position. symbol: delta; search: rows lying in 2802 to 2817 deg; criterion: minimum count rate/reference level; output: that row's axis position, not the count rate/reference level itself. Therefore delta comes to 2810.5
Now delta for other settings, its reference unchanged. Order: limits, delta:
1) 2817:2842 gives 2838.0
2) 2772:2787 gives 2773.0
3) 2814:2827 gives 2815.5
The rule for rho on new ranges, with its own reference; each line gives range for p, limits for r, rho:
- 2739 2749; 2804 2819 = -0.10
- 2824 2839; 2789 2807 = 0.16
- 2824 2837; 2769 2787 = 0.04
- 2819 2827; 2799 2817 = -0.03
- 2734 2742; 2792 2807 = -0.34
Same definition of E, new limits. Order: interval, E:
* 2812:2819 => 15.2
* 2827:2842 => 15.2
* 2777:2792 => 13.7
